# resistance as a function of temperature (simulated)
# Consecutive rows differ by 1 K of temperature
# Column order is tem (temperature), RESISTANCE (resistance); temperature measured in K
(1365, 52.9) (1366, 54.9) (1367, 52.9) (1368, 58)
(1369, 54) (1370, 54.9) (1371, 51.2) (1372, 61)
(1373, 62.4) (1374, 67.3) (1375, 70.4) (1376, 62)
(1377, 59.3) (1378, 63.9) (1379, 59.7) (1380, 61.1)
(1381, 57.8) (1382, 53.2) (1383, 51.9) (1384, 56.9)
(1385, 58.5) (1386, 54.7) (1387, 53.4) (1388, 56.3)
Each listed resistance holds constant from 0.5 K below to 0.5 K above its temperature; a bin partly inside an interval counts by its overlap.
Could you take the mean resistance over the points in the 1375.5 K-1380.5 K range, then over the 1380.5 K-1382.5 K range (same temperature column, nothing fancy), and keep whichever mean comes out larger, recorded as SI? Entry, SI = 61.2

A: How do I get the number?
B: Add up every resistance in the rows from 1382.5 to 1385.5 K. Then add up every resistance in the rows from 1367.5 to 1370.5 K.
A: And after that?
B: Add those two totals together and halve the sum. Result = 167.1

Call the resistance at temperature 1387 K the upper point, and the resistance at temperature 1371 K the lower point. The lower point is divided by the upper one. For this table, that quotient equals 0.96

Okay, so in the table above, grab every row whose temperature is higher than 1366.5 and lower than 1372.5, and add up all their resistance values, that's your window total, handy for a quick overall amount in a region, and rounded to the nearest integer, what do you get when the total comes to 332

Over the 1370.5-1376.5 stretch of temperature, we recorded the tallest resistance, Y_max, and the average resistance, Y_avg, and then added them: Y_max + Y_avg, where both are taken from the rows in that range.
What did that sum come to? 133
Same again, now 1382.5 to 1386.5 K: 114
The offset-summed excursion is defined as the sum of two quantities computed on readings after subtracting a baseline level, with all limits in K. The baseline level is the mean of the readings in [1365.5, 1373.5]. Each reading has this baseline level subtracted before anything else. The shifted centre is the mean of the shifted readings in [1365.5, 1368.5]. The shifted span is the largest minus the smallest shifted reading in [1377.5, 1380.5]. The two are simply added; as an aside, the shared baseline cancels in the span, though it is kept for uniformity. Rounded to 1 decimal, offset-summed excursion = 3.3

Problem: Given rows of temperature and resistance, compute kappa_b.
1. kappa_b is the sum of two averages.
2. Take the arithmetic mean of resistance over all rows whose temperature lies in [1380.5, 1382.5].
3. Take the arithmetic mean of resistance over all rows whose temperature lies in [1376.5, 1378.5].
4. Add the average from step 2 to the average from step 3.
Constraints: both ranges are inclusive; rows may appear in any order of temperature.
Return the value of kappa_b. 117.1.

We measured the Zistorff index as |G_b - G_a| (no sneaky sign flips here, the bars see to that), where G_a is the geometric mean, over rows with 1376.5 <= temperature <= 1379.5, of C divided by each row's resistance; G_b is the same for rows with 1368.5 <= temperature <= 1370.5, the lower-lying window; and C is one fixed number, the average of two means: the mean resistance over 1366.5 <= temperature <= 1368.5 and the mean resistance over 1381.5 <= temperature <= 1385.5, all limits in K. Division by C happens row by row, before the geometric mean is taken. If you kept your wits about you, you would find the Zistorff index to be 0.11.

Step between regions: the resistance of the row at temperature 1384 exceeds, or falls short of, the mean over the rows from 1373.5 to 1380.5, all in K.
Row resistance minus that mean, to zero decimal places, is -6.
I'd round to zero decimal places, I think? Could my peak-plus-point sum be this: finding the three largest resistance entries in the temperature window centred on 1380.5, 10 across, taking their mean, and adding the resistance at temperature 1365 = 115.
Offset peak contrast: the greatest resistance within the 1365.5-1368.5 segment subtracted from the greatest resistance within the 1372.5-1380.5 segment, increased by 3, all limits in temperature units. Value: 15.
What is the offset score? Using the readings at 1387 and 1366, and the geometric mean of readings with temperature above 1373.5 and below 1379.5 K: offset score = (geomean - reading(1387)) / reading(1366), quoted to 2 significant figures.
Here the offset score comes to 0.19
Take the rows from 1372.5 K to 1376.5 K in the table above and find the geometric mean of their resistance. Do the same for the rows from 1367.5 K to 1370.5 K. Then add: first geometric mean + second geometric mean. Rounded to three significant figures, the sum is 121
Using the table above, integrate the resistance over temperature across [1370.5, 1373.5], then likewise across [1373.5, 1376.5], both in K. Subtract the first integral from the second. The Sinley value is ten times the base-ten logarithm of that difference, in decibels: 14.0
